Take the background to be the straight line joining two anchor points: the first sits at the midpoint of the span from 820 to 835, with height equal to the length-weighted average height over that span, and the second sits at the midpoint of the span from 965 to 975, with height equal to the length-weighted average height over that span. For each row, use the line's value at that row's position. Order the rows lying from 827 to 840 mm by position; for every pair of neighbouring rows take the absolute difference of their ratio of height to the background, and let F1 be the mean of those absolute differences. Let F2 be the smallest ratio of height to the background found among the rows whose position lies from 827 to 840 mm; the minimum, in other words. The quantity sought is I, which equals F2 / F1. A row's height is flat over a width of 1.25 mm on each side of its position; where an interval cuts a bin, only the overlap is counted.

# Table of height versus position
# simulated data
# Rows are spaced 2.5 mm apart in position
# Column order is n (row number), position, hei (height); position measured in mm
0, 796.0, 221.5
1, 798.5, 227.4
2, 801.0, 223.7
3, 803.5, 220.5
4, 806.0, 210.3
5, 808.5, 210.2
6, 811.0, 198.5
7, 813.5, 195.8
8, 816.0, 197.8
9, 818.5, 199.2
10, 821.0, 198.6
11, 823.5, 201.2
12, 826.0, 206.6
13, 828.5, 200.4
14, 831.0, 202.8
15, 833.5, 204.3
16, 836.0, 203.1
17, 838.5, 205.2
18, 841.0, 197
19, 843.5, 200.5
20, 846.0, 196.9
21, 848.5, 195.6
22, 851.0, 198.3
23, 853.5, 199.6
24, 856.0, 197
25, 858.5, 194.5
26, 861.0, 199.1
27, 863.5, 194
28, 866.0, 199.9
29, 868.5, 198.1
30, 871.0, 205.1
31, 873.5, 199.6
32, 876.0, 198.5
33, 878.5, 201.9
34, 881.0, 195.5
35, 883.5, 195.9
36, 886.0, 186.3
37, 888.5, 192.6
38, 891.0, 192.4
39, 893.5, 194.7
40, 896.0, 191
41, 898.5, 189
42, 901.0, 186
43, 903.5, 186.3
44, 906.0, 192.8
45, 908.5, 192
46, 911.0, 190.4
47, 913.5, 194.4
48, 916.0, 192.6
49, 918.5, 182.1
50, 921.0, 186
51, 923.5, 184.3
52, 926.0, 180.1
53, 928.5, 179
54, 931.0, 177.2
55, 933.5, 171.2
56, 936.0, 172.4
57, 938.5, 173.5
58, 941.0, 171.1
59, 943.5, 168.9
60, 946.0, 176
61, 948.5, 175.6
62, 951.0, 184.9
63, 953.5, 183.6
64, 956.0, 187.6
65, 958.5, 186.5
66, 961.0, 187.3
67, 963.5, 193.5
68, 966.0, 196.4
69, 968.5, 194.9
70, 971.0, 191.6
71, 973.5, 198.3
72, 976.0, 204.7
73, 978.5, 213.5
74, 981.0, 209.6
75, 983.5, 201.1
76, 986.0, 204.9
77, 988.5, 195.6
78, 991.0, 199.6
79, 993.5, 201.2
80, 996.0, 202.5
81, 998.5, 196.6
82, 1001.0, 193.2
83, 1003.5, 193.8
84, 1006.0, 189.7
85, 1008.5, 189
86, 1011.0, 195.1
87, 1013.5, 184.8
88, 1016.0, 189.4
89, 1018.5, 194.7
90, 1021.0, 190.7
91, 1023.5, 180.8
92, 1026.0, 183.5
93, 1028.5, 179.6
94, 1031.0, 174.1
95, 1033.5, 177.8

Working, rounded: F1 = 0.009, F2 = 0.990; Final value 108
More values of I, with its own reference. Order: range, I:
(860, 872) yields 39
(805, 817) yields 48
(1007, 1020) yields 28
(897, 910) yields 70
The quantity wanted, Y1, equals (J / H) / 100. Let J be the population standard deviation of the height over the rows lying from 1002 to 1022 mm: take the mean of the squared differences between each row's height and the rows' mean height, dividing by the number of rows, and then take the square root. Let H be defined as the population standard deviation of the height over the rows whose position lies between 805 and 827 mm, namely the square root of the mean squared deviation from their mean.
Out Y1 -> 0.006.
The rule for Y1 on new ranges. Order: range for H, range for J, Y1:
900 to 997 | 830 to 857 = 0.003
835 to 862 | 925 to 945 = 0.013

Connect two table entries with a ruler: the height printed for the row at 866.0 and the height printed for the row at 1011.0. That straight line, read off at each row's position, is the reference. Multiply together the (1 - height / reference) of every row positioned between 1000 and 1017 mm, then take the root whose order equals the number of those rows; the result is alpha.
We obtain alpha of 0.000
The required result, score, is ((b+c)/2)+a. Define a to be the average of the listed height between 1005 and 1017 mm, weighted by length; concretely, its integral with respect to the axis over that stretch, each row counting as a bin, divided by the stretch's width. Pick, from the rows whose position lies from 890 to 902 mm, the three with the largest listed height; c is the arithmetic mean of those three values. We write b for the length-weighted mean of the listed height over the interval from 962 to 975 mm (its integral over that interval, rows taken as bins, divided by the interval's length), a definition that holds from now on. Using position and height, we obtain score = 383.4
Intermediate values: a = 190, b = 195.0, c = 193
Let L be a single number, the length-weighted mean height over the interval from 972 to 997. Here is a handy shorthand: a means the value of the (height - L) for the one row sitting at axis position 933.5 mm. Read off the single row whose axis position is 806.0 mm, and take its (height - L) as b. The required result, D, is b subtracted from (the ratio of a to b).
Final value -12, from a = -32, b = 7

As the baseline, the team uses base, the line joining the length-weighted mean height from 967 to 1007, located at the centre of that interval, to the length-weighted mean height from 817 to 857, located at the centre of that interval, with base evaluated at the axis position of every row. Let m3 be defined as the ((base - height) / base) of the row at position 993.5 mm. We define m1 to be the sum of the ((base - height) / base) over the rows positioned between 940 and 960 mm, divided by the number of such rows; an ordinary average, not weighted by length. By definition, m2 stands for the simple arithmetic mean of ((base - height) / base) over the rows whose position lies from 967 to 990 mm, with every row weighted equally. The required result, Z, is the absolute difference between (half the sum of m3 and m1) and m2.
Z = 0.057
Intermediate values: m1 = 0.10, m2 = -0.01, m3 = -0.01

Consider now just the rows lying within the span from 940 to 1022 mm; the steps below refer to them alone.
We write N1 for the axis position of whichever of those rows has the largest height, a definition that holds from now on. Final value 978.5 mm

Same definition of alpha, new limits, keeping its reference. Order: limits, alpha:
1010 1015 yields 0.000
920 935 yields 0.089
